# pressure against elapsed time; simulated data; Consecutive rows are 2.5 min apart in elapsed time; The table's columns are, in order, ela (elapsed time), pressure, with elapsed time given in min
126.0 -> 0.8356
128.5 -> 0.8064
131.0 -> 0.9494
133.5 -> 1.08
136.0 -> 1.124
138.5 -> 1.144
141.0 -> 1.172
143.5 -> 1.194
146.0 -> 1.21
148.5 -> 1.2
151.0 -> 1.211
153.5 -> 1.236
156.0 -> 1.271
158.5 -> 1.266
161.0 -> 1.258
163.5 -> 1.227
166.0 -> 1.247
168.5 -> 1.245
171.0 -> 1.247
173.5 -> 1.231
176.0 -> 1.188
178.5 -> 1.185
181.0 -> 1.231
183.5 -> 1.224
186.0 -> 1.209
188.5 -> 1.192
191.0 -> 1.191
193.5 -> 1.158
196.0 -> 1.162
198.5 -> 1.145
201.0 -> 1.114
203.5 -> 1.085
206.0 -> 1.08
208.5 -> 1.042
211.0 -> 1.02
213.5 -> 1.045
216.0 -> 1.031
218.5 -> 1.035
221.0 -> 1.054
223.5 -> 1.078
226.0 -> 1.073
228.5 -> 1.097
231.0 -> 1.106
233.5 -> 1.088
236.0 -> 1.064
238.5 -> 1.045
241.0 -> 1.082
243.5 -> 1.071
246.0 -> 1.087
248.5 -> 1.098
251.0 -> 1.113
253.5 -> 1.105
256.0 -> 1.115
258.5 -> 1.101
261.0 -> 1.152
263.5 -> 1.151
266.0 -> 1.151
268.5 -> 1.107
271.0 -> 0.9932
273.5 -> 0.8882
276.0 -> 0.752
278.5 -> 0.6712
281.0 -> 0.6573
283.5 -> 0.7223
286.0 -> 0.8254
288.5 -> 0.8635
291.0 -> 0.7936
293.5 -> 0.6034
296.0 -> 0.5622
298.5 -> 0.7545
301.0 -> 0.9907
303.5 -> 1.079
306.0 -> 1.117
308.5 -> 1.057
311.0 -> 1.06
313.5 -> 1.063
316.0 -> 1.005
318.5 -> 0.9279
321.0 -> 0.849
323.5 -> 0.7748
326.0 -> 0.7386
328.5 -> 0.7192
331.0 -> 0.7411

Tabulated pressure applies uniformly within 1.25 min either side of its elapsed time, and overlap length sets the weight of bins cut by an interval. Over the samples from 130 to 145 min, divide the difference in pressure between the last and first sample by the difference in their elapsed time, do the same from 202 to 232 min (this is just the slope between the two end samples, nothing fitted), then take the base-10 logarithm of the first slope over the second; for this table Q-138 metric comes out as 1.4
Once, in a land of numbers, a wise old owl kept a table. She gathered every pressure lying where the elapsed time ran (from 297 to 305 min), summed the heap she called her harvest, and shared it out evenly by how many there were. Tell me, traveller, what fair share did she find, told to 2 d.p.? 0.94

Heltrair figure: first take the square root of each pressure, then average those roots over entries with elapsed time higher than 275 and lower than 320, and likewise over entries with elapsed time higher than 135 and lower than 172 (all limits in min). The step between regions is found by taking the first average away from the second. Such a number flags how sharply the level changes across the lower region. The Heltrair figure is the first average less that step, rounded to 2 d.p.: 0.74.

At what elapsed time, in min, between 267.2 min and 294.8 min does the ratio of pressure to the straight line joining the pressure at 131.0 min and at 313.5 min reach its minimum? 293.5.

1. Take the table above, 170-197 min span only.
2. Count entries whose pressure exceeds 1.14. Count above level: 11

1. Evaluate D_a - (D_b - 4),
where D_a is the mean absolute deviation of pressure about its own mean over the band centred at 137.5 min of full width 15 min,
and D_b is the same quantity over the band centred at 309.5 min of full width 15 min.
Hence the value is 4.04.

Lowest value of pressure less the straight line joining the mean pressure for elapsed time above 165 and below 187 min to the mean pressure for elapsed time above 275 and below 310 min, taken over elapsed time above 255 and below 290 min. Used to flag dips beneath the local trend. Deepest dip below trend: -0.20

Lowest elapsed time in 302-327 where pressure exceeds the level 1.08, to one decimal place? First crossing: 306.0 min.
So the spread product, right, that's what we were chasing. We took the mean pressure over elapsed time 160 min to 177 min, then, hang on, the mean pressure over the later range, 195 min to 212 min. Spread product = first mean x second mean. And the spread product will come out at 1.35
